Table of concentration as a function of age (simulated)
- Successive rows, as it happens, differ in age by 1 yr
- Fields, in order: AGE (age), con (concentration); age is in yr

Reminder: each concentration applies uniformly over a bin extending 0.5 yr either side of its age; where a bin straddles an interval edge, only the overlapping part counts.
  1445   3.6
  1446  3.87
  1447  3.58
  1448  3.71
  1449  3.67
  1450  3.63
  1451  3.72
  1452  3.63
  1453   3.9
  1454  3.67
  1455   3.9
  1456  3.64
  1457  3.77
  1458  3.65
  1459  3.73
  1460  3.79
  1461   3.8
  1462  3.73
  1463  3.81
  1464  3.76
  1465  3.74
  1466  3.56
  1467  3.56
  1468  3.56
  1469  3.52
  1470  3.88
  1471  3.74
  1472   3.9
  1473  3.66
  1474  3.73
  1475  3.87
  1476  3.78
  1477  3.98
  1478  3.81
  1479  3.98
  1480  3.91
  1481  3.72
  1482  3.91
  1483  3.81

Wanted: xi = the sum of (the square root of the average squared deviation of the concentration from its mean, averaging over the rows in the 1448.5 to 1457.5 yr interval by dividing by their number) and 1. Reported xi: 1.103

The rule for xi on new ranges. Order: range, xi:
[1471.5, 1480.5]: 1.104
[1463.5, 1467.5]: 1.095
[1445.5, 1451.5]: 1.091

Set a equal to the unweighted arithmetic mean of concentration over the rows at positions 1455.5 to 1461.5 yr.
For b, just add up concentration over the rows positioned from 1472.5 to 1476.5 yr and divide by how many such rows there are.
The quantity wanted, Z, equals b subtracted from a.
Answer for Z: -0.03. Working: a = 3.73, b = 3.760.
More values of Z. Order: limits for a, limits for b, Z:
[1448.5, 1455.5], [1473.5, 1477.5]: -0.11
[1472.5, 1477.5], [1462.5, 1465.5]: 0.03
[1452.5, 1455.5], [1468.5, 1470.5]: 0.12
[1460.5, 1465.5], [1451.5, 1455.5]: -0.01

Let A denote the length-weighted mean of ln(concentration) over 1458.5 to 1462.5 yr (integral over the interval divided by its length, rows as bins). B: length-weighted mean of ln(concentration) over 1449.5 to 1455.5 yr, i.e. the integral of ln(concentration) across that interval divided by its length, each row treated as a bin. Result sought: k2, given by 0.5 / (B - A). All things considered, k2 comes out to -83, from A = 1.33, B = 1.32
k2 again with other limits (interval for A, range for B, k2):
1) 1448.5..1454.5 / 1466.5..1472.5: -153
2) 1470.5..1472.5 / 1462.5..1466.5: -18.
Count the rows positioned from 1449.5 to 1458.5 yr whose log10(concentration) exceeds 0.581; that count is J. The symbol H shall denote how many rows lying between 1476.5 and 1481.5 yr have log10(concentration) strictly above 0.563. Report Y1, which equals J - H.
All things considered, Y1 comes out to -3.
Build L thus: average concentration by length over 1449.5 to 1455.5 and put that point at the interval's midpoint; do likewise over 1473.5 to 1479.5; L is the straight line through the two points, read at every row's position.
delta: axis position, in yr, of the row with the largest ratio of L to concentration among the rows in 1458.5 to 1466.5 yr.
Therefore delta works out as 1466 yr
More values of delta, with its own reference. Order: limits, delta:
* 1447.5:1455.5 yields 1452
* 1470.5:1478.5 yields 1473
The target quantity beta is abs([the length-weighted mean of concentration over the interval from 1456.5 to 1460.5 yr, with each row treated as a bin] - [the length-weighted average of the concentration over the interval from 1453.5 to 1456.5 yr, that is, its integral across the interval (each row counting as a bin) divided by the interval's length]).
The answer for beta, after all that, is 0.00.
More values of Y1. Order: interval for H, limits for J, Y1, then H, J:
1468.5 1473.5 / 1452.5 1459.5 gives -2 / 4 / 2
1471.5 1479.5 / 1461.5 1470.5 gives -7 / 8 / 1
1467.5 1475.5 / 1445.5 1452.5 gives -5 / 6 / 1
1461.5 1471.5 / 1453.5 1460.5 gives -5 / 6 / 1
